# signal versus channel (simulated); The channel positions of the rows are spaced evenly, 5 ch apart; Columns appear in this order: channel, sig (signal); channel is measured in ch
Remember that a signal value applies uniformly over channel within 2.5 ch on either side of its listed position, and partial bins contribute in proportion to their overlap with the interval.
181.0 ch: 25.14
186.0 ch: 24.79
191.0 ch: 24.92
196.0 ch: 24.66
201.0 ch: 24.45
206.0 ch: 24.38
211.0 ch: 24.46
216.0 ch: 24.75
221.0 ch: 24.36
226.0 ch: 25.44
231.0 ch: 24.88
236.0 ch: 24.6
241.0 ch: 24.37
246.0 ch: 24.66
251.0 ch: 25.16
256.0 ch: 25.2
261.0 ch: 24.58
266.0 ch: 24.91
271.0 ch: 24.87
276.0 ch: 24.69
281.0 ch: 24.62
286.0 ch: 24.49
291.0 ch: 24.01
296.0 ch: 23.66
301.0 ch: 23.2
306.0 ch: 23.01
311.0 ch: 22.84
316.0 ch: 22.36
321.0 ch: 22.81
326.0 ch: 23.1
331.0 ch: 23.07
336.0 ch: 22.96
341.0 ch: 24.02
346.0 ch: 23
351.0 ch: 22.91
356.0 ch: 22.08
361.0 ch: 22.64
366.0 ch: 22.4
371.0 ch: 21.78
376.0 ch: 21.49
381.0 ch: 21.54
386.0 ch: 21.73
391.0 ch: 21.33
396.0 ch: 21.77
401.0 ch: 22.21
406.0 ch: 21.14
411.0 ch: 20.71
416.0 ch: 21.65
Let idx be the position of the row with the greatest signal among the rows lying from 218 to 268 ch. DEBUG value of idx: 226.0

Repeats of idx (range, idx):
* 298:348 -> 341.0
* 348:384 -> 351.0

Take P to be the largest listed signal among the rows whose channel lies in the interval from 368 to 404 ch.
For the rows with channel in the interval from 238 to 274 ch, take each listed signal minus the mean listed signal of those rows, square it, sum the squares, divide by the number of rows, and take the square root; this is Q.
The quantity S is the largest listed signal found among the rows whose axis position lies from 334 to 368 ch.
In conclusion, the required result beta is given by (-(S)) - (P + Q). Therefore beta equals -46.5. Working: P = 22.21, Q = 0.28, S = 24.02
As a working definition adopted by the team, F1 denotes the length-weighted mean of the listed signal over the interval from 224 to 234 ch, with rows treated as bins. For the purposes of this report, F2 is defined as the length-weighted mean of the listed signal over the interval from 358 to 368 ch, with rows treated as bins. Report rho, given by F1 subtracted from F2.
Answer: -2.6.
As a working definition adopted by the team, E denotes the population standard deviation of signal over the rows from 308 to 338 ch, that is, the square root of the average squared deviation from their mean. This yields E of 0.25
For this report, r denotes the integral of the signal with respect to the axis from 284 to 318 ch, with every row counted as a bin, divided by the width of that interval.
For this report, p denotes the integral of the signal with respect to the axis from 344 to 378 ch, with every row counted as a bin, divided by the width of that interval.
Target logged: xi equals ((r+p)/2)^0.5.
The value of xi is 4.78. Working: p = 22.3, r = 23.4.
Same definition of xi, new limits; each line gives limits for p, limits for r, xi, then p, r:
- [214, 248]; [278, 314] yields 4.92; 24.7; 23.7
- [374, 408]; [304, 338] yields 4.72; 21.6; 22.9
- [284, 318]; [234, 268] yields 4.91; 23.4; 24.8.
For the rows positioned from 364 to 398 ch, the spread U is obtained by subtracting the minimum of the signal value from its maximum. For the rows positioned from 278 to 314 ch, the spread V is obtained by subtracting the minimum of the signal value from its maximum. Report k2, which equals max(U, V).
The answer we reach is 1.78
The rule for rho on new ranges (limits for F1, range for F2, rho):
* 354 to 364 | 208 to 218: 2.2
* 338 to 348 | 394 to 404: -1.5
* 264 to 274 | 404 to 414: -3.9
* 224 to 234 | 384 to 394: -3.6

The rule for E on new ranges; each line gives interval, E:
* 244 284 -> 0.23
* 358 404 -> 0.42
